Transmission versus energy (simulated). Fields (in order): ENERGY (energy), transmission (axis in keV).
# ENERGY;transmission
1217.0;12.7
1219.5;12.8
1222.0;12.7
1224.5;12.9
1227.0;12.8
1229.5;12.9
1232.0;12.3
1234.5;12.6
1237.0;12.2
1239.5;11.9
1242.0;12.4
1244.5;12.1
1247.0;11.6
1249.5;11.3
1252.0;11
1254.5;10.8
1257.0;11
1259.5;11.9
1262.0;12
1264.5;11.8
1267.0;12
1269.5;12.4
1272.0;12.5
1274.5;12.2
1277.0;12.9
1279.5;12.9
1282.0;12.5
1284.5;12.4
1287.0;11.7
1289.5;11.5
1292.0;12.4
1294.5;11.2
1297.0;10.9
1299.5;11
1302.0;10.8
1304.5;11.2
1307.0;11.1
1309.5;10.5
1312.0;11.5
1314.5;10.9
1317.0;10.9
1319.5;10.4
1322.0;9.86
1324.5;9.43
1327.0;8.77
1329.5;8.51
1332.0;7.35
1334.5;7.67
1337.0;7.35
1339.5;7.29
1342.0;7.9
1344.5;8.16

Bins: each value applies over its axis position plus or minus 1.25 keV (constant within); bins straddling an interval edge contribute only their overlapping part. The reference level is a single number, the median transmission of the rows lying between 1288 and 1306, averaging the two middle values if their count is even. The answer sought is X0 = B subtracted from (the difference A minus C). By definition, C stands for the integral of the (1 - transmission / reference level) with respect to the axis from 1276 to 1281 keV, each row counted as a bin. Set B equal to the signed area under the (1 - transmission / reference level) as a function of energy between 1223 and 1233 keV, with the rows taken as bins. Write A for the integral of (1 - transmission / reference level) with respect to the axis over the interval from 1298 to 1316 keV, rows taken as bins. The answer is 2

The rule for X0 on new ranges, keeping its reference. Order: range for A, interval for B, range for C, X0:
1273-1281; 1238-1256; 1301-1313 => -1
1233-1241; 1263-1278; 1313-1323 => 0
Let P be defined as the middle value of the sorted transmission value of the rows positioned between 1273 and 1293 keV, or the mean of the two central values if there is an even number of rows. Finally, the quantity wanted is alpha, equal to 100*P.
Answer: 1240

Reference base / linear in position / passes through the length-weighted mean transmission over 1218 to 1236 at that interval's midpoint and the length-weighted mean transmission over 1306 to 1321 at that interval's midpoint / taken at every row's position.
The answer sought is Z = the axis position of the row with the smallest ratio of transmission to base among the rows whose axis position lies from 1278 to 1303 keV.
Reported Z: 1297.0 keV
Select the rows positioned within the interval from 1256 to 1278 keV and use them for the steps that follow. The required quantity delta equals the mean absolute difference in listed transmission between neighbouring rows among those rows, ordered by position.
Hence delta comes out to 0.36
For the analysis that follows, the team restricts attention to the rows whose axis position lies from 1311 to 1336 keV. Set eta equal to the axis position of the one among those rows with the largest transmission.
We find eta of 1312.0 keV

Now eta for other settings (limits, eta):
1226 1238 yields 1229.5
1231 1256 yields 1234.5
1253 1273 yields 1272.0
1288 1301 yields 1292.0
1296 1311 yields 1304.5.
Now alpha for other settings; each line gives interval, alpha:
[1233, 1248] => 1215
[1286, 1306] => 1120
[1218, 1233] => 1280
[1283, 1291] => 1170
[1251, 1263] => 1100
